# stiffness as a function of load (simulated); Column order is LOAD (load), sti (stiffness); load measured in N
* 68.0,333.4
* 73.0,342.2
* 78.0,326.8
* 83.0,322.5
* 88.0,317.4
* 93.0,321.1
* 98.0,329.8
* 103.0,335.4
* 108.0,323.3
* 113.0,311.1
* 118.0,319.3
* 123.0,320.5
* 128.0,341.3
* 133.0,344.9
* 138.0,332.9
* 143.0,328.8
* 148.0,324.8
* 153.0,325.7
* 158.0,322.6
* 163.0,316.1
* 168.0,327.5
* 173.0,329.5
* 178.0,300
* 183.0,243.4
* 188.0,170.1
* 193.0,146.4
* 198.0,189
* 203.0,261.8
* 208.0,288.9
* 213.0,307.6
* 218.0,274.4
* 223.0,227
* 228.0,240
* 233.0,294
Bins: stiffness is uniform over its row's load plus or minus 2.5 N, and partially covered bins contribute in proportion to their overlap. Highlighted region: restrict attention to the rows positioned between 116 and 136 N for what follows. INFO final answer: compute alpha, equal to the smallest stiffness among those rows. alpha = 319.3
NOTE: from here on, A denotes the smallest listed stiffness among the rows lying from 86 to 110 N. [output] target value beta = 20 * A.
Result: 6348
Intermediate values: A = 317.4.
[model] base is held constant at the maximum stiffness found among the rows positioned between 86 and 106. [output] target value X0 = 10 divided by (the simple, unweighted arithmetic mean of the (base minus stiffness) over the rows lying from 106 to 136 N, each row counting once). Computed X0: 1.15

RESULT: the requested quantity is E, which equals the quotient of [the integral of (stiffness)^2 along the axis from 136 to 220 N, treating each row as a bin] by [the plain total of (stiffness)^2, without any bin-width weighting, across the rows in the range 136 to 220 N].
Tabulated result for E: 4.93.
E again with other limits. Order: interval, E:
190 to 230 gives 4.97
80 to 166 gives 5.06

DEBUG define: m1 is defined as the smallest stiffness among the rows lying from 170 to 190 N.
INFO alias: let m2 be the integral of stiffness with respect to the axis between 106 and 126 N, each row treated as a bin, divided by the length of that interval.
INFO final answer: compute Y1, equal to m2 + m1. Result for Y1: 489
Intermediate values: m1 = 170.1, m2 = 319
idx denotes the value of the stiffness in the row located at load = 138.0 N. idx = 332.9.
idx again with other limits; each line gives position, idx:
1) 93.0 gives 321.1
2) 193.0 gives 146.4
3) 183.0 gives 243.4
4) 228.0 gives 240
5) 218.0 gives 274.4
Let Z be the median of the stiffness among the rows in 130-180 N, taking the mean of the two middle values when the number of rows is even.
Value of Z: 327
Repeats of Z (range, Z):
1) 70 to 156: 326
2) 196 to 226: 268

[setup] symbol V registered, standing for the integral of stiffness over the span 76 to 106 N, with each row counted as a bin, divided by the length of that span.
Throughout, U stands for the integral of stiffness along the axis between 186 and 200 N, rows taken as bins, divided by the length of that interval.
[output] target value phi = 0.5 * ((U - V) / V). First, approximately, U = 168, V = 325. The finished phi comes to -0.24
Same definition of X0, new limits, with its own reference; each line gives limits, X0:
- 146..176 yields 0.91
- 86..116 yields 0.81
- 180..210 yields 0.08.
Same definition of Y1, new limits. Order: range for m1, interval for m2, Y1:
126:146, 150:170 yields 652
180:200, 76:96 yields 468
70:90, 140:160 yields 643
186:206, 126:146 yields 483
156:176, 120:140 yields 651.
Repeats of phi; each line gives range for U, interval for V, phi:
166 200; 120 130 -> -0.13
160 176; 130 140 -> -0.02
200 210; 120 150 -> -0.09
